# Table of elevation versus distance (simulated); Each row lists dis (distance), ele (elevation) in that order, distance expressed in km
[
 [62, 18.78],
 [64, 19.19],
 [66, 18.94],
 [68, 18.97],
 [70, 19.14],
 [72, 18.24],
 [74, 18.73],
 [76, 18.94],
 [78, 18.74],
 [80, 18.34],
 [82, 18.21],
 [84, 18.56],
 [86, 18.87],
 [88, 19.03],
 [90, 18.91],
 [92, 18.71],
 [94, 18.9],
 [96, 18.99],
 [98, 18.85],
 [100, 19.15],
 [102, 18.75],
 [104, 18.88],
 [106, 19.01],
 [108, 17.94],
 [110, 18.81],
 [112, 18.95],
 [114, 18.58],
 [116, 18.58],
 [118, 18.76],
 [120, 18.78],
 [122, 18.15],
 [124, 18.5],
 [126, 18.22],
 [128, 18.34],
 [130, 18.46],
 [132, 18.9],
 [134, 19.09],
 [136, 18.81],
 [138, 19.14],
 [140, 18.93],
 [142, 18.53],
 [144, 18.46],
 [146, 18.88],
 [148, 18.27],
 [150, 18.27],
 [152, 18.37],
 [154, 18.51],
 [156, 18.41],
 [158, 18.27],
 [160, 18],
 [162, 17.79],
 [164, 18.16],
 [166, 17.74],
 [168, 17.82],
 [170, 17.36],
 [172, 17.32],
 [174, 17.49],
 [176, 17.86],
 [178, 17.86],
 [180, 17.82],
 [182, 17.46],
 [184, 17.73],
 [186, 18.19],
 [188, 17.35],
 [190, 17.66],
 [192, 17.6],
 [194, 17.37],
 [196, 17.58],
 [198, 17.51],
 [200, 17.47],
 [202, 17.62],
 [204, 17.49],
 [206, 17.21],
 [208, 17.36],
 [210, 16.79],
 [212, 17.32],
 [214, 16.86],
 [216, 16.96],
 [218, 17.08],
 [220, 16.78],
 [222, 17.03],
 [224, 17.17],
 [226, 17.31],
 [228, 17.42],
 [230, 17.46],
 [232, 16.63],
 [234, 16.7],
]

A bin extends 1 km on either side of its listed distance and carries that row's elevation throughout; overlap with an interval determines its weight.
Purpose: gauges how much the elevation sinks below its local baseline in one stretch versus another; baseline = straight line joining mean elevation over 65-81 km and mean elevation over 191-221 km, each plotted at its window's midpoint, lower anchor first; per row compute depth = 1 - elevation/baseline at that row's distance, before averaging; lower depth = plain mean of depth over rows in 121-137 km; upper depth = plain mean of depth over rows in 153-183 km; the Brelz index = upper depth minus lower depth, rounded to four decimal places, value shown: 0.0145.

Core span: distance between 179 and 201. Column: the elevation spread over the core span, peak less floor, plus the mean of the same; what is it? 18.5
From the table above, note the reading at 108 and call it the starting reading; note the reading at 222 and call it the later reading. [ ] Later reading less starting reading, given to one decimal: -0.9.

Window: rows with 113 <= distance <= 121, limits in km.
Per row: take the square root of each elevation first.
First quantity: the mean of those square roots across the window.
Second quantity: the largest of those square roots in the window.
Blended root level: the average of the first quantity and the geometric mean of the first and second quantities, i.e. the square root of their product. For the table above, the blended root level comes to 4.32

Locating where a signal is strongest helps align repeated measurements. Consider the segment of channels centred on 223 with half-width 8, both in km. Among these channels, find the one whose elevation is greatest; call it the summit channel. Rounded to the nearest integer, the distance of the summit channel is 230 km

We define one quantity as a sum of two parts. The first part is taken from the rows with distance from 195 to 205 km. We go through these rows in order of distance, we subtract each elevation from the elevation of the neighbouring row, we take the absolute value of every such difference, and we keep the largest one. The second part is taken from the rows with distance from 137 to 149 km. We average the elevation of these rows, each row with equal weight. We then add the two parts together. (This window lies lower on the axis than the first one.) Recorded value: 18.9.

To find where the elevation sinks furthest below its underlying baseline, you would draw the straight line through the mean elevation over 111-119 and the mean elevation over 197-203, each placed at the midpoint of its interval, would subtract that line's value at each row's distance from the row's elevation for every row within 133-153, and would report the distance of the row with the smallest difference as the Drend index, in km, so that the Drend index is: 148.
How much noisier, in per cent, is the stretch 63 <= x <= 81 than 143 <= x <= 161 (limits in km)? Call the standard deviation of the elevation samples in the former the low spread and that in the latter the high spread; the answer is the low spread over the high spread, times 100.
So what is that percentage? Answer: 138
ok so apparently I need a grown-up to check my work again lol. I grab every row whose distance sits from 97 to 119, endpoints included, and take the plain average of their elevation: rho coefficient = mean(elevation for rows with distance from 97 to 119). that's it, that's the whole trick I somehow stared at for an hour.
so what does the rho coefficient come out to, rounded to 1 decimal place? 18.8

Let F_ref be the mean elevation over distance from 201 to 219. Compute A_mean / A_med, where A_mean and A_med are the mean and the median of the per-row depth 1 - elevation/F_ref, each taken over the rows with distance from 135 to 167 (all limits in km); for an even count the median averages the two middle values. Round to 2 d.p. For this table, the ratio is 1.02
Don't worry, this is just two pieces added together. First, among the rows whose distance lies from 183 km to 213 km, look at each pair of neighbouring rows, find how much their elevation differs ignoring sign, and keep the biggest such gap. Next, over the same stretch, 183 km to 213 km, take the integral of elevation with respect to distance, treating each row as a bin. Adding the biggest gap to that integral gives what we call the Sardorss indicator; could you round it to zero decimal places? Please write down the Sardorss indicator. 525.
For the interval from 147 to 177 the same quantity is 540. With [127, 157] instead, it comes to 559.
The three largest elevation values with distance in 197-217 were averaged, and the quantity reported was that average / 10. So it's 1.75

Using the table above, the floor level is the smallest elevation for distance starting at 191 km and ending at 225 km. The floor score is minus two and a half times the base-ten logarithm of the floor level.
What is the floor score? -3.06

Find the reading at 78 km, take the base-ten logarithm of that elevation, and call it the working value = 1.27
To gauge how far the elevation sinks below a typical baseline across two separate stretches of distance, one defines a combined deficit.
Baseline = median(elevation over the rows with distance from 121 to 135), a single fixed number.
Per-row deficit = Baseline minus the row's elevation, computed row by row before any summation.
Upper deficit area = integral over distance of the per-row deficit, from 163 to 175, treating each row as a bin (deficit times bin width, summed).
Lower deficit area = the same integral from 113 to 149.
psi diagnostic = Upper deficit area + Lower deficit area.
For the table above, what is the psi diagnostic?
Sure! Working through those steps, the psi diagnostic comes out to 4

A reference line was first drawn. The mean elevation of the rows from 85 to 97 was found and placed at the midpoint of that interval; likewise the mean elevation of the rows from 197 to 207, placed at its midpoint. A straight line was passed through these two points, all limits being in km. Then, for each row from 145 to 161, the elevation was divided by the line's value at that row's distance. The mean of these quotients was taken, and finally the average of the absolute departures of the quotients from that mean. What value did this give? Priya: 0.0089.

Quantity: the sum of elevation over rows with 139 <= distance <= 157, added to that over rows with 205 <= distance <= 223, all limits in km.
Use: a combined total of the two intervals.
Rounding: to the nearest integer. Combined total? 320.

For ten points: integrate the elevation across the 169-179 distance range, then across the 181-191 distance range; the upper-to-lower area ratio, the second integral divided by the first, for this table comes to 1.01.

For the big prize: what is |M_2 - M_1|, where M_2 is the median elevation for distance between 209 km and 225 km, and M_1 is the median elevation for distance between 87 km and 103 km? 1.9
